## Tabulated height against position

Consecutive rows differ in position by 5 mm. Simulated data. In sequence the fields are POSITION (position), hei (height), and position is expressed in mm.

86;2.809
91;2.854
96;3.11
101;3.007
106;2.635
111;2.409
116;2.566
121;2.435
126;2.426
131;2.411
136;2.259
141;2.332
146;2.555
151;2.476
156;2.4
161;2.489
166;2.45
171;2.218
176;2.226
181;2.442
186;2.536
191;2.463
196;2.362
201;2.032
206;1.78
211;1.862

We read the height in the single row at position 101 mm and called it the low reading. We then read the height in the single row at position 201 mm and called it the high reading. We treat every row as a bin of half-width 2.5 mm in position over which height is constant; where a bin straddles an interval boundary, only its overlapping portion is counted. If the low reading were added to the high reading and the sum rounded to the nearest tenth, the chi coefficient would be 5.0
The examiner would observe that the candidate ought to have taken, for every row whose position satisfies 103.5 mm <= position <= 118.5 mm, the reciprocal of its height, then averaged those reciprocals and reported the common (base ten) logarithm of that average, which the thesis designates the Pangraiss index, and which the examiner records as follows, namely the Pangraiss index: -0.404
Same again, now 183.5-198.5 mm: -0.389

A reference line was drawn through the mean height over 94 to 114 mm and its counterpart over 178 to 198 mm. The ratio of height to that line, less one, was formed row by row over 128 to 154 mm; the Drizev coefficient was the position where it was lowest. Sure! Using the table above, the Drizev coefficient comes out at 136 mm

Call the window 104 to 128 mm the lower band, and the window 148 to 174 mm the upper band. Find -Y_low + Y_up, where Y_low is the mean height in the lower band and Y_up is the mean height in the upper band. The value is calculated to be -0.09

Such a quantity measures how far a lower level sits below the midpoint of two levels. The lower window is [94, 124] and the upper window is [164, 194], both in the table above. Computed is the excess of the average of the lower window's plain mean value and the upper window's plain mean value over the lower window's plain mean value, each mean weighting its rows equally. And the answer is -0.15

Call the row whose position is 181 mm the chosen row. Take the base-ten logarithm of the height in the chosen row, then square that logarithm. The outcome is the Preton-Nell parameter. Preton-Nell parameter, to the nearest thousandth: 0.150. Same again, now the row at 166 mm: 0.151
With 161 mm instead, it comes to 0.157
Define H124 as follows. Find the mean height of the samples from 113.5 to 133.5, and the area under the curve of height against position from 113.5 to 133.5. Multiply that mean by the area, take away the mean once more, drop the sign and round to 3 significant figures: 119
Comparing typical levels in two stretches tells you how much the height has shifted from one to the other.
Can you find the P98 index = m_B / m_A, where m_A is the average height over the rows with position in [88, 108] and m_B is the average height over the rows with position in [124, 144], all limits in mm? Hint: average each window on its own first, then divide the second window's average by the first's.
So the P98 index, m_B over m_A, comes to 0.81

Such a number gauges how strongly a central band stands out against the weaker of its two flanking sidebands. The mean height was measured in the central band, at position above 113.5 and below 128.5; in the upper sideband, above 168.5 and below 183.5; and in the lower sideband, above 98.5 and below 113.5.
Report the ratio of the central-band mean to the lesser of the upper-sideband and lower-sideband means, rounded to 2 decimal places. 1.08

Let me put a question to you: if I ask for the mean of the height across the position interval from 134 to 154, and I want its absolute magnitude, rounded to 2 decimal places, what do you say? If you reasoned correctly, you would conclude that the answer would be 2.41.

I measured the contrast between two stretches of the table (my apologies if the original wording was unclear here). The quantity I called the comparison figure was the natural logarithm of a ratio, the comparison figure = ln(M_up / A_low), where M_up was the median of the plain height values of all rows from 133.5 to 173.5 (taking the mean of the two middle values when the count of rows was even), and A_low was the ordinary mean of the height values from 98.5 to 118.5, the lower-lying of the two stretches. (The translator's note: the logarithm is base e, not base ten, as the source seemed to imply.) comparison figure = -0.090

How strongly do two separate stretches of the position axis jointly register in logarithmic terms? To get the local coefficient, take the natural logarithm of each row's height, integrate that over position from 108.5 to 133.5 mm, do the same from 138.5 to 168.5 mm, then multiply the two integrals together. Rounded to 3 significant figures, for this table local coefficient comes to 602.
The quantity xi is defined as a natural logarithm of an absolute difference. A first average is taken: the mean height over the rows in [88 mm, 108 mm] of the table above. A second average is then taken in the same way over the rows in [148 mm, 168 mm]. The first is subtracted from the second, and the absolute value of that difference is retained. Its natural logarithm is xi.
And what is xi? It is -0.8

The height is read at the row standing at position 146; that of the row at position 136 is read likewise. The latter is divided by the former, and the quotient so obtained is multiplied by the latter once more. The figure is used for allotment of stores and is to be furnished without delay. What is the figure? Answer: 2.0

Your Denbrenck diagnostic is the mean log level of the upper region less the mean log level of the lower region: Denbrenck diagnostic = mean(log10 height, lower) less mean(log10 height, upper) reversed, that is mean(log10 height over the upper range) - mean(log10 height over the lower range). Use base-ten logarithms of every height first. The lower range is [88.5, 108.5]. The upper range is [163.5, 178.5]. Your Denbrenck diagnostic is -0.10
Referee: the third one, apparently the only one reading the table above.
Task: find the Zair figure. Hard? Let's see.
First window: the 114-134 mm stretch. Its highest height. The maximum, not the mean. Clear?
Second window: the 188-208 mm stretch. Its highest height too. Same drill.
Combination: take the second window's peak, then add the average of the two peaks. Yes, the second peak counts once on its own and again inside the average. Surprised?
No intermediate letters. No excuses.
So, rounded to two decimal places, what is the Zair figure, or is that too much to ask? 4.98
